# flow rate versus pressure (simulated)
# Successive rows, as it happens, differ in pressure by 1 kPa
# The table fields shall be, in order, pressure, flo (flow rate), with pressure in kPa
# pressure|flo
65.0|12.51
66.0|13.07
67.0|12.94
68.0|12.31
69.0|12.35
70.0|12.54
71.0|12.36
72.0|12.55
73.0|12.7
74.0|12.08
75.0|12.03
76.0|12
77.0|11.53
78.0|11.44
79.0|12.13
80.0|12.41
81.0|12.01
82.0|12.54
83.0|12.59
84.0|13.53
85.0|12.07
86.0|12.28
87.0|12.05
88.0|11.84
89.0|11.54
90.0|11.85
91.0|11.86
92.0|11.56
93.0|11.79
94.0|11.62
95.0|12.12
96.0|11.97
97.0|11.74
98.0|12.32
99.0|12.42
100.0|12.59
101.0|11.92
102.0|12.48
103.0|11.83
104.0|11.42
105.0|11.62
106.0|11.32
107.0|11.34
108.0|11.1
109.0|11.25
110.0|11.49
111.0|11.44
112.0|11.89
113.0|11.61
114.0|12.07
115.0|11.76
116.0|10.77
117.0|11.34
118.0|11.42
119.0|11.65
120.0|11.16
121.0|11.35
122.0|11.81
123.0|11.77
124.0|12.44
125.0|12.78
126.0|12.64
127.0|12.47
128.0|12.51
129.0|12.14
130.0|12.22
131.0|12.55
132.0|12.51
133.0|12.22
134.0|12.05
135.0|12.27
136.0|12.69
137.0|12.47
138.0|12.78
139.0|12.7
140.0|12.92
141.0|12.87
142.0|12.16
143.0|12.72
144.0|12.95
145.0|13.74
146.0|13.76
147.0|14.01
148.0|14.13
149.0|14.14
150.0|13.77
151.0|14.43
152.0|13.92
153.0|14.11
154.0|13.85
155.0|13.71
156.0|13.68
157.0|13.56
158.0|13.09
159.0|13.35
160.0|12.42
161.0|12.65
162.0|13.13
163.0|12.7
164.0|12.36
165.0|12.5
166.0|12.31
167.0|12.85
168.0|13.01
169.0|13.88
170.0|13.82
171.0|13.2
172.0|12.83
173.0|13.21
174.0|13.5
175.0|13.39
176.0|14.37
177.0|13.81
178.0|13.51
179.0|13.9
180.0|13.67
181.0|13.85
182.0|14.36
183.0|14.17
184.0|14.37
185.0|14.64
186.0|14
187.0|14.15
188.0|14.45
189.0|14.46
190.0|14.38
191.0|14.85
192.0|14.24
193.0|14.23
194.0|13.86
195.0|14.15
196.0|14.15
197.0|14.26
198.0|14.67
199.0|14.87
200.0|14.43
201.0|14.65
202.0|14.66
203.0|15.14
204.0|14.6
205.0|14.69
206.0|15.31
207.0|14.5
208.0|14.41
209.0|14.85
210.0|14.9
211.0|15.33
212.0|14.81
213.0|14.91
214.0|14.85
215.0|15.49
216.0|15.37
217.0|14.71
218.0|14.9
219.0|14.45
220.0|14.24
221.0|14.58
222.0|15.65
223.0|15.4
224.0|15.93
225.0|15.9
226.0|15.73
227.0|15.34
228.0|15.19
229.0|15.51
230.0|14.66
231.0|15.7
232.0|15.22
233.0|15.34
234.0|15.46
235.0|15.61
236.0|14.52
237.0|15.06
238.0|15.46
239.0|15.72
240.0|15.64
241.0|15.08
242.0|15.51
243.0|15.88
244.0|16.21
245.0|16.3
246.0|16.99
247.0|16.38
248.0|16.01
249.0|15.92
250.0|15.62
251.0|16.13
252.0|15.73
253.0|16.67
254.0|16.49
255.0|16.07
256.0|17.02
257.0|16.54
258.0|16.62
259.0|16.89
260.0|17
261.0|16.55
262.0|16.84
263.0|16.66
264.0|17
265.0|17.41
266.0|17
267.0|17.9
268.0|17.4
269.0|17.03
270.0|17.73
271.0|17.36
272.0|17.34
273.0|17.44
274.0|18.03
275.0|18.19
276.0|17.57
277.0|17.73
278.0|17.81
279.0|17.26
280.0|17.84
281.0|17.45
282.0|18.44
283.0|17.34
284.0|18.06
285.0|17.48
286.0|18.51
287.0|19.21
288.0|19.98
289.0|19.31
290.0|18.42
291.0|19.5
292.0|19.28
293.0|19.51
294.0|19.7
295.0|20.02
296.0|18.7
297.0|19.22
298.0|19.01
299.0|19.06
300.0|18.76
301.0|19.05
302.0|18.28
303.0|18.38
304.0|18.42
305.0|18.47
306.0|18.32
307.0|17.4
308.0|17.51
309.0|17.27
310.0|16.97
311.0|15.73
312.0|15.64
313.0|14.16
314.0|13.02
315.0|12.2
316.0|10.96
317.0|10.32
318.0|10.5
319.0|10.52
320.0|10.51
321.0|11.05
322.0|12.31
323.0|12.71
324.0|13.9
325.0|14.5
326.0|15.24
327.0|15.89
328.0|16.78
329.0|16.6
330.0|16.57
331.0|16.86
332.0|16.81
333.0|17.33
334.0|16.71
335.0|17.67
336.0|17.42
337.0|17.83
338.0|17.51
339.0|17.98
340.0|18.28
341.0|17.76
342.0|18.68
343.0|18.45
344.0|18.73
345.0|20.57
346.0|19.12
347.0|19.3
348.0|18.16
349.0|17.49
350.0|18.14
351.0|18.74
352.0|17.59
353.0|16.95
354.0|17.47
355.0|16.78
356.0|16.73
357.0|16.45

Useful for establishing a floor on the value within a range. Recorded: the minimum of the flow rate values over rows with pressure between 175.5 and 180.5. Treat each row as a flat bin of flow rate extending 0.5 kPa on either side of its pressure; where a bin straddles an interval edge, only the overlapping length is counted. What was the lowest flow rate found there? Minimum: 13.51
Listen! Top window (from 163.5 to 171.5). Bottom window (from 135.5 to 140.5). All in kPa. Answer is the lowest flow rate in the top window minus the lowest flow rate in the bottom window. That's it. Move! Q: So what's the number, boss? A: 0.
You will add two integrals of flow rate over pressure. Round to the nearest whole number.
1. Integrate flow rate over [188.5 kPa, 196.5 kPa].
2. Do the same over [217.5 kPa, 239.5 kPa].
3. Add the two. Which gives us 450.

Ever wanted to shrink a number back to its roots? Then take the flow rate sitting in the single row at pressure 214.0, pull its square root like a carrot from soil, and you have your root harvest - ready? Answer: 3.9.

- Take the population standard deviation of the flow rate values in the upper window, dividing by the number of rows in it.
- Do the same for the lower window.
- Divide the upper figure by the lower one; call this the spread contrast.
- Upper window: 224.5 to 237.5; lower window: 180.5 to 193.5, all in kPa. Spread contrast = 1.5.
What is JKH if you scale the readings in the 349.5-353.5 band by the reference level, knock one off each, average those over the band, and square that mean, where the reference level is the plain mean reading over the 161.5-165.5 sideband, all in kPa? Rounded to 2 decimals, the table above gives 0.17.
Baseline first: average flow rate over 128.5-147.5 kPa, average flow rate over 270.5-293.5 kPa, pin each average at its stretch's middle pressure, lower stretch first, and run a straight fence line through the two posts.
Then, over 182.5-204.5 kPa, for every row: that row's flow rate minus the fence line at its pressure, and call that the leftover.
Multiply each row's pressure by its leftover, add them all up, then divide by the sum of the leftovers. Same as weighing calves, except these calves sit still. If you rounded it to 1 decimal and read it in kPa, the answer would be 195.1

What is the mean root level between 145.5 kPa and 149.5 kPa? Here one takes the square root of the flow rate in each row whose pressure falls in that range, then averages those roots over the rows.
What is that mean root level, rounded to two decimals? 3.74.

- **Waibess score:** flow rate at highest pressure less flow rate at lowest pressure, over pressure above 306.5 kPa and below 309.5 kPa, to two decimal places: -0.13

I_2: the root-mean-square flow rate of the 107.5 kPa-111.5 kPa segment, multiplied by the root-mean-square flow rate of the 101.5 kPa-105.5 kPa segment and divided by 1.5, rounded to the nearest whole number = 89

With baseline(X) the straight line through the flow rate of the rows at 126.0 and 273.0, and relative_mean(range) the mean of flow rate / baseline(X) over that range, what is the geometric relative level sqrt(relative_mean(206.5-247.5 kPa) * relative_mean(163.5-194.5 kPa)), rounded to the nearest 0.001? 0.958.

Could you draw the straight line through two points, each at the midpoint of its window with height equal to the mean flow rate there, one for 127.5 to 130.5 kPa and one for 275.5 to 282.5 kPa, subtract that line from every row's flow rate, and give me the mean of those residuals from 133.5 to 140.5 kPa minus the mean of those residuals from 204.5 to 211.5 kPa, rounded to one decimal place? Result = 0.3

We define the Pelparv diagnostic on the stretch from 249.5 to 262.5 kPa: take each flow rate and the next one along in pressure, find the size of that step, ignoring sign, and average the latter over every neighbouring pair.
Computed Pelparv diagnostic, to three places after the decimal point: 0.423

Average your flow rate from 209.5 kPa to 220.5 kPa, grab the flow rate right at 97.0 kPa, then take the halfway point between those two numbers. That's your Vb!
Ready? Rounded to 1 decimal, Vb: 13.3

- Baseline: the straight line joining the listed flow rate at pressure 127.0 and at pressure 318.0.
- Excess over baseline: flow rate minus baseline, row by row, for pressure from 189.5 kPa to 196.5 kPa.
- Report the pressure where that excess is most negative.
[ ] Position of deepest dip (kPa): 194.0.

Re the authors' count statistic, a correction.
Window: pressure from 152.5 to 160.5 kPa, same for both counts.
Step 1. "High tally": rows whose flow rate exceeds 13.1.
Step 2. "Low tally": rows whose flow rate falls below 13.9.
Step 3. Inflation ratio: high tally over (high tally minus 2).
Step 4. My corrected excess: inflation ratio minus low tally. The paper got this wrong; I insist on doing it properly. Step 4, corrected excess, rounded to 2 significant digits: -5.5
